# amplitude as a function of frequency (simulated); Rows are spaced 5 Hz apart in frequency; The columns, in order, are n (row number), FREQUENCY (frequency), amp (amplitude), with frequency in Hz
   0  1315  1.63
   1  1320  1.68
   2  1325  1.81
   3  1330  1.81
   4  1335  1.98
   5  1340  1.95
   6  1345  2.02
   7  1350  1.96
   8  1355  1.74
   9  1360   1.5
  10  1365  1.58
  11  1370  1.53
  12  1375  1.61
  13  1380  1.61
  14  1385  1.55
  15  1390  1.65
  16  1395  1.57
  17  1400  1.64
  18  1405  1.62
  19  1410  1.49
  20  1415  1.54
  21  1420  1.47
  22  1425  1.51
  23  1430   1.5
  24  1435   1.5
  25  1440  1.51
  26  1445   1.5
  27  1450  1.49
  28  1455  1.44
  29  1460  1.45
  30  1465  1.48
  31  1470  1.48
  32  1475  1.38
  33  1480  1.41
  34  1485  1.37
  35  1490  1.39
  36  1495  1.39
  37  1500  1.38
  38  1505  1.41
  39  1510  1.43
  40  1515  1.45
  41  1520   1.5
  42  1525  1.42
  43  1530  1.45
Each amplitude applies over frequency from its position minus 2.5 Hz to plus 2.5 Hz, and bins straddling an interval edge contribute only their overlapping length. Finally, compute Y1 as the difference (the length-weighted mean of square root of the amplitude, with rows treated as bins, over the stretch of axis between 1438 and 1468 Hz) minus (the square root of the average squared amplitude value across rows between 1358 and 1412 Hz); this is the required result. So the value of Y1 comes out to -0.36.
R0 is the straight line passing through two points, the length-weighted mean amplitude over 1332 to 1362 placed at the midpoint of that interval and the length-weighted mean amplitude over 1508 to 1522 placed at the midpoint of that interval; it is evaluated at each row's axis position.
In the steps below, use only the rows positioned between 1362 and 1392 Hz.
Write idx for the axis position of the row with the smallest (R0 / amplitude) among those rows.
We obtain 1390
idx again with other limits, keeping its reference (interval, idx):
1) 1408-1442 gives 1440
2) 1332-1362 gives 1345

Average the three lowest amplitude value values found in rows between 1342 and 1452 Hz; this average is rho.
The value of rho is 1.48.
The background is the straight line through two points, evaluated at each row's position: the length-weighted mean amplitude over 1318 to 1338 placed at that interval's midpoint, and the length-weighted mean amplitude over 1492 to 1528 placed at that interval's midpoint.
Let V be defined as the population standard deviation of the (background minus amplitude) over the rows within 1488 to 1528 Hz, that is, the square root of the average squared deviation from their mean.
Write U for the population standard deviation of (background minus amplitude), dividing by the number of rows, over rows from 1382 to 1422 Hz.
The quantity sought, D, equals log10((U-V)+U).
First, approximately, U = 0.052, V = 0.058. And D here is -1.3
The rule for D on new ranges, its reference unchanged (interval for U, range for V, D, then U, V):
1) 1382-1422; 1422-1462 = -1.1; 0.052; 0.015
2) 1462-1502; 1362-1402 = -3.9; 0.028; 0.056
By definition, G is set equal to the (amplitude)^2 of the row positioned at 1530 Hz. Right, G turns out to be 2.1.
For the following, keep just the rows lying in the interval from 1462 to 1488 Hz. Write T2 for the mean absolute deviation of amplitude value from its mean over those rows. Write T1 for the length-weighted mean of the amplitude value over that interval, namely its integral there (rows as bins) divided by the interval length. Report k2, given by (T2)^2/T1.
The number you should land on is 0.0014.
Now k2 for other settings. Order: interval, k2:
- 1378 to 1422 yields 0.0017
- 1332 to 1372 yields 0.0213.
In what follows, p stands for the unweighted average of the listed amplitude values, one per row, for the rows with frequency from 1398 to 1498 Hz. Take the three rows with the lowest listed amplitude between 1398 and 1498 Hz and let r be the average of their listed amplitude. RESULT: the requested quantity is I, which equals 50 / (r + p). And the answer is 17.5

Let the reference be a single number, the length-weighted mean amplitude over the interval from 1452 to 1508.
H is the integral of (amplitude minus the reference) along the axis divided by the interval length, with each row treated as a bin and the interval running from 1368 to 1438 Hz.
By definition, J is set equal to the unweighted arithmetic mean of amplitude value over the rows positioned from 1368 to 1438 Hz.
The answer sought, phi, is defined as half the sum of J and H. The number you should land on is 0.85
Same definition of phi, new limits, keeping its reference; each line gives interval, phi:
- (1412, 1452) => 0.79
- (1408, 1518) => 0.74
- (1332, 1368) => 1.11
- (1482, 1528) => 0.71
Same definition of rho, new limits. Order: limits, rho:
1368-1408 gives 1.55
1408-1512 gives 1.38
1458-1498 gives 1.38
